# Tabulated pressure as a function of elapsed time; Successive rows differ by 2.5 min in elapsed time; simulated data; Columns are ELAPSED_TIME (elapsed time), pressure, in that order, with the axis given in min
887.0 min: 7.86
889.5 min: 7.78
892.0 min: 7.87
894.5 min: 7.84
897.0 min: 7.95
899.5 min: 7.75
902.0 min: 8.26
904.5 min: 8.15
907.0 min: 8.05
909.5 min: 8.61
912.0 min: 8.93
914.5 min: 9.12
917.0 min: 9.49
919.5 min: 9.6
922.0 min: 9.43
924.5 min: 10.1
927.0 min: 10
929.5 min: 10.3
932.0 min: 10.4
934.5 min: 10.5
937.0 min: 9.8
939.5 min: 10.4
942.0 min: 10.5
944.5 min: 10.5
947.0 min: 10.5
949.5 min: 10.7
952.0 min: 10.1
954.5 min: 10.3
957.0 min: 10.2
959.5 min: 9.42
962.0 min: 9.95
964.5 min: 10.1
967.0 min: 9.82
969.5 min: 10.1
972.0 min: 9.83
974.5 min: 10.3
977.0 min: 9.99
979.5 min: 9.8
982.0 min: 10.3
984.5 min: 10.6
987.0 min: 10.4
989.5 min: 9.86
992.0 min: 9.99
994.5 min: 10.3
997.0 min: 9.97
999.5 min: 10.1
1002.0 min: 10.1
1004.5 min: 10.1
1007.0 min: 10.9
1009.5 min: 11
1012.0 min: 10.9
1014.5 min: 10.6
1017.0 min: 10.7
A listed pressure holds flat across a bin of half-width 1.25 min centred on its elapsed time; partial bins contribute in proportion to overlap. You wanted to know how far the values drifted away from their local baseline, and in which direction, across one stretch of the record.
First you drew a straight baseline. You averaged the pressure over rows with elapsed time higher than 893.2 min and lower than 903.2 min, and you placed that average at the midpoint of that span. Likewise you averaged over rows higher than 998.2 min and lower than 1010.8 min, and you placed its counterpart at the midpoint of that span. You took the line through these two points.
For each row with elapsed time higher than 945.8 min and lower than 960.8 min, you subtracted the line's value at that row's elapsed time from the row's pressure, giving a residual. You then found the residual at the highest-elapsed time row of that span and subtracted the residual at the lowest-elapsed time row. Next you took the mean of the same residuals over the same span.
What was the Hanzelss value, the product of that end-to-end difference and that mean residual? -1.32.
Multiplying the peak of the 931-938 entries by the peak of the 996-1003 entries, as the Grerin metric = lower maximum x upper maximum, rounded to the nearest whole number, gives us 106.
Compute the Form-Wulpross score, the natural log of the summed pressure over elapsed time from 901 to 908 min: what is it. 3.20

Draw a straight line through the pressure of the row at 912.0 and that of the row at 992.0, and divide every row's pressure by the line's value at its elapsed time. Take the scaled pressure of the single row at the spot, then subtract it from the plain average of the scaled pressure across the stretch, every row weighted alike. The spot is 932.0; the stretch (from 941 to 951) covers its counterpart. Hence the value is -0.01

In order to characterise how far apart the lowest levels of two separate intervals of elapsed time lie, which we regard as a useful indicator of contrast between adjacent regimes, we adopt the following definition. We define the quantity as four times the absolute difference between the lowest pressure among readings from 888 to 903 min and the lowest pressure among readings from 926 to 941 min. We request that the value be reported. 8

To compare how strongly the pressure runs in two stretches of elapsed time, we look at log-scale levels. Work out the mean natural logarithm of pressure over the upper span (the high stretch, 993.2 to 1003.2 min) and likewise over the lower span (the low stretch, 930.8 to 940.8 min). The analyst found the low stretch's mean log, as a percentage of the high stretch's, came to 101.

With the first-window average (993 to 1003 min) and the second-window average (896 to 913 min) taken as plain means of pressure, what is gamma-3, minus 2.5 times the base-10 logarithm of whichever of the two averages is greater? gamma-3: -2.51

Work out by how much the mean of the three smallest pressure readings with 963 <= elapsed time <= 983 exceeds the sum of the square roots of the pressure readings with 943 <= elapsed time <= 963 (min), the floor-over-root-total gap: -15.7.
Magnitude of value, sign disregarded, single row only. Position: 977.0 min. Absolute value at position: 10.0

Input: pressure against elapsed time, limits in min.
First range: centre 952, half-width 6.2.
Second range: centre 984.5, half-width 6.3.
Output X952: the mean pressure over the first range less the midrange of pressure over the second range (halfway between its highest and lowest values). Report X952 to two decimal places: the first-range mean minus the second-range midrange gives 0.16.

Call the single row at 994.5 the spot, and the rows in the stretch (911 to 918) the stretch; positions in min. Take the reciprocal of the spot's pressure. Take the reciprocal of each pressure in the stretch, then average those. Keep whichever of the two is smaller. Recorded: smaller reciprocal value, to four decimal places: 0.0971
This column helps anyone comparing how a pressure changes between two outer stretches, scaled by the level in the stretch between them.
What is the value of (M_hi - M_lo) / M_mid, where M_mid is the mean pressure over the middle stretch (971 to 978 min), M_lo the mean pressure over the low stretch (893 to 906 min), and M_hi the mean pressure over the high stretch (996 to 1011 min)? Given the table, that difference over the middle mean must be 0.24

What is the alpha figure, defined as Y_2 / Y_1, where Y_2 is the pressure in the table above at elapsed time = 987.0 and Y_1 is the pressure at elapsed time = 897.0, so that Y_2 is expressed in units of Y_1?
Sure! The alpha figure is 1.31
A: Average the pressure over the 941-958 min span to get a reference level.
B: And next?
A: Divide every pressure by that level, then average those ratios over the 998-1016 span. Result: 1.01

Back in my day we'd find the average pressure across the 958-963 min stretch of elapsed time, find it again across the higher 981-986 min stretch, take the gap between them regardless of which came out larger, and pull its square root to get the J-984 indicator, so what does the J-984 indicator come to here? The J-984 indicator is 0.87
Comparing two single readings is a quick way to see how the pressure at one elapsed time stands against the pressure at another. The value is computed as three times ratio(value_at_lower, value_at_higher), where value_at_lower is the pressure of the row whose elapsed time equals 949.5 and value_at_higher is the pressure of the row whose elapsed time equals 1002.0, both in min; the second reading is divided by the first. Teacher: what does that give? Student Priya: 2.83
